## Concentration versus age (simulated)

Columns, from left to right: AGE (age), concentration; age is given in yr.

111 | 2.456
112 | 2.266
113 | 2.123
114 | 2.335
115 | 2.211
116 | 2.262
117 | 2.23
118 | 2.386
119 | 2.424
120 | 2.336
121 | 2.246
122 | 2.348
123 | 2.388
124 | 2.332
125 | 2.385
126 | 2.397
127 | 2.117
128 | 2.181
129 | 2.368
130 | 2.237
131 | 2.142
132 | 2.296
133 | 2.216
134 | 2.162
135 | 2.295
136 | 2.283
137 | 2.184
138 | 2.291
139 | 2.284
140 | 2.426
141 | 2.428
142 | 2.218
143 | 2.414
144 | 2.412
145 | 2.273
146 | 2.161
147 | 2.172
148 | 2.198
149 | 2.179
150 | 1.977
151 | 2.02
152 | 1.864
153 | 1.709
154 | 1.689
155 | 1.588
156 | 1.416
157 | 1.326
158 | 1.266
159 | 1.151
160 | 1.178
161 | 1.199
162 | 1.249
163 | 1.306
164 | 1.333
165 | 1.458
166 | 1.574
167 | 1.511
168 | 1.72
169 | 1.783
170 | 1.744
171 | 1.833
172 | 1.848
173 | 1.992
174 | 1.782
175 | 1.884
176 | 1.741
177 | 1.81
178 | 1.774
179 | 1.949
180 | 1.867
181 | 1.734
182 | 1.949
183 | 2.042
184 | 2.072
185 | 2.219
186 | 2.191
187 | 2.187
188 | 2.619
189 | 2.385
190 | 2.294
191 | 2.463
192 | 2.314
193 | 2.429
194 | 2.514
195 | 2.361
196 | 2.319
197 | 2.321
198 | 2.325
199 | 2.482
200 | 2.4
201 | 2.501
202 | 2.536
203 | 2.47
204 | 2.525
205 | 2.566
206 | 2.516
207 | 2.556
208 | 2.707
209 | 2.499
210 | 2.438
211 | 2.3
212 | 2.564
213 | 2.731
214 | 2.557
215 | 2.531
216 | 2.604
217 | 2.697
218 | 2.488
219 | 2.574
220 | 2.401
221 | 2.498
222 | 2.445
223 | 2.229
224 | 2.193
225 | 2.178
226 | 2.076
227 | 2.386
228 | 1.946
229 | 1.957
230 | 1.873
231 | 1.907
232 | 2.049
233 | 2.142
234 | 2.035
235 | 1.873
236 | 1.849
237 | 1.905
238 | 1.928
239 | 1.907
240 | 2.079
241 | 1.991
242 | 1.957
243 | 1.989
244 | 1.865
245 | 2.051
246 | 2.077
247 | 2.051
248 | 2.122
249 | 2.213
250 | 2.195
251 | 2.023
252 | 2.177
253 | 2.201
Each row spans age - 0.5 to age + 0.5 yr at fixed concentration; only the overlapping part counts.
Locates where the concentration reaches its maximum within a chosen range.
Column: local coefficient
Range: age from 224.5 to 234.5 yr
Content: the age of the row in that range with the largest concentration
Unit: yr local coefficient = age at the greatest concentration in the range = 227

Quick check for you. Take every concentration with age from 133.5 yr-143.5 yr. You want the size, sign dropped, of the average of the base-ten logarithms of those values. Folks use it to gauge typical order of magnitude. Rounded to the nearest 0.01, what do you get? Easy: 0.36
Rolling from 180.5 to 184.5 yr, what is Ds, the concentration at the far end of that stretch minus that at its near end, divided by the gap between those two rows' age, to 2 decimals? 0.11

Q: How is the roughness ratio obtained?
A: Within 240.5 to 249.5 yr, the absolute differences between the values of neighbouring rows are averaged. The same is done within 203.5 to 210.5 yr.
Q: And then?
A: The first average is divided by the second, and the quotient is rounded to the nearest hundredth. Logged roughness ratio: 0.80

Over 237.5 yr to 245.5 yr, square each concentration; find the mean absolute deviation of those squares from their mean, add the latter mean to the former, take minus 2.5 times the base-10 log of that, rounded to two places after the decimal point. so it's -1.54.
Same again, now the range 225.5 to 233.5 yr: -1.68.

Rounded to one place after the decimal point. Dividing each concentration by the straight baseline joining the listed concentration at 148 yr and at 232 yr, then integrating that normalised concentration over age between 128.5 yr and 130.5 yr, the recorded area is 2.1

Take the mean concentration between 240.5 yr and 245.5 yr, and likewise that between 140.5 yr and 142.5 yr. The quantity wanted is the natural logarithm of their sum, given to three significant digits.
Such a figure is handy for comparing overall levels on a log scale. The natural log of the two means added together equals 1.46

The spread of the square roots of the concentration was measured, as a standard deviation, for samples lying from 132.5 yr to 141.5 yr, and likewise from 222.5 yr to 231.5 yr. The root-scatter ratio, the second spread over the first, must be 1.9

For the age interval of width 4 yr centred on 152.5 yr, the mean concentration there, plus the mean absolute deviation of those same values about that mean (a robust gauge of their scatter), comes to 1.9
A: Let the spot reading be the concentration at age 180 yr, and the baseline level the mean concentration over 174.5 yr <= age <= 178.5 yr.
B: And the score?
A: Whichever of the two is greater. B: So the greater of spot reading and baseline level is 1.9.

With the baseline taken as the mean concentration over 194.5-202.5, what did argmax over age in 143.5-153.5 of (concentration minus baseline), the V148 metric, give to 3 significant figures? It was 144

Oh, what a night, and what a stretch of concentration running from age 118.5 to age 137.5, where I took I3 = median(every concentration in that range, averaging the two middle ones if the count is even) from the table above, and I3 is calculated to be 2.3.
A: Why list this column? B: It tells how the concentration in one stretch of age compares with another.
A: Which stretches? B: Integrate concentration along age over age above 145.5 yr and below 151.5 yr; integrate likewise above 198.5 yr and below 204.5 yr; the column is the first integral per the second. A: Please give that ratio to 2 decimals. 0.85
